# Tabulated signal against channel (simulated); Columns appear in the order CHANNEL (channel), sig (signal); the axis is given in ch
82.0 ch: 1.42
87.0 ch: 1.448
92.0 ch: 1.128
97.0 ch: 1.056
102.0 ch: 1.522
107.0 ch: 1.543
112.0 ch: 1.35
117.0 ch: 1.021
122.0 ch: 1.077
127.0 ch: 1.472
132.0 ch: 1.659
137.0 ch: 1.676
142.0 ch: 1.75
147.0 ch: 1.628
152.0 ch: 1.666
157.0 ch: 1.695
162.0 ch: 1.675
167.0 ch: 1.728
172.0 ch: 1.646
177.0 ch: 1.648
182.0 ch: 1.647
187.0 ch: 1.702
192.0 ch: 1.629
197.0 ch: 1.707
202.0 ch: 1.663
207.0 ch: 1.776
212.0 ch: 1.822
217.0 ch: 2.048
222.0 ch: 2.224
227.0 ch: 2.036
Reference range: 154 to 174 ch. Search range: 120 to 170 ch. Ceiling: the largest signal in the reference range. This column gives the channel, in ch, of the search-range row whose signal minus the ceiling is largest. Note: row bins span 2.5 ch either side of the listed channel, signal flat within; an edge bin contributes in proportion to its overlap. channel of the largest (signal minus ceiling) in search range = 142.0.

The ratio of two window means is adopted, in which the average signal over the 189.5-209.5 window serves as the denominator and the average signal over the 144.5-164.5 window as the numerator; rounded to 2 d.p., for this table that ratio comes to 0.98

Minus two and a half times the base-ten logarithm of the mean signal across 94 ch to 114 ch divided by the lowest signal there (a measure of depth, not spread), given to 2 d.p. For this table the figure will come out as -0.28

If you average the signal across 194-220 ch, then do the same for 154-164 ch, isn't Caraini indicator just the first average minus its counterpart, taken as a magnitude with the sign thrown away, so 0.12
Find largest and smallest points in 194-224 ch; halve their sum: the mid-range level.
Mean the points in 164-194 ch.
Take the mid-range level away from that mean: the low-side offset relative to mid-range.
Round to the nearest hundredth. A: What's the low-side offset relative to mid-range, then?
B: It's -0.28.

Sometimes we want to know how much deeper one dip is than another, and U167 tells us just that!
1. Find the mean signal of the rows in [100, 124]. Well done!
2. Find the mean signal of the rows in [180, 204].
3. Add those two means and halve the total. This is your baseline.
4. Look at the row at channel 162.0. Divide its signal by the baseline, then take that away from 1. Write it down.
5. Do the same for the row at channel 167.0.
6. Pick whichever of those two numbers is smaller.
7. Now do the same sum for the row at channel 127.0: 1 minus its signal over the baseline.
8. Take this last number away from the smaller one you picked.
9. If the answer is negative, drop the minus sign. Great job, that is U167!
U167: 0.17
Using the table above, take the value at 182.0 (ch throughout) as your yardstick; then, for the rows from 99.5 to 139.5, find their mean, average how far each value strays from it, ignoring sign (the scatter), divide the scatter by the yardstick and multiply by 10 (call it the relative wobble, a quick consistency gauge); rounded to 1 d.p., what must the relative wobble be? 1.2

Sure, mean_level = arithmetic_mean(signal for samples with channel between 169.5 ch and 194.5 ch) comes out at 1.65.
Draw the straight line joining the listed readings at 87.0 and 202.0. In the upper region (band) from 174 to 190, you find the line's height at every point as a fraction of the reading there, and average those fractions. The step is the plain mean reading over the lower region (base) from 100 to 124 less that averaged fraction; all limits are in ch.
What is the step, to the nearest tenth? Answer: 0.3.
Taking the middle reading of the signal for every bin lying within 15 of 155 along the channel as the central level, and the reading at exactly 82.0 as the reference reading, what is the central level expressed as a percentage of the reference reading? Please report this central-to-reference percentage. 119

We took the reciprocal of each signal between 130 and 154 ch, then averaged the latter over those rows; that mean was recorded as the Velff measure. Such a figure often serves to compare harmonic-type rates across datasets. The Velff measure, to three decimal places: 0.597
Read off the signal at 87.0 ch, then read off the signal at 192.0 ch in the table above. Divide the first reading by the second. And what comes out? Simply 0.89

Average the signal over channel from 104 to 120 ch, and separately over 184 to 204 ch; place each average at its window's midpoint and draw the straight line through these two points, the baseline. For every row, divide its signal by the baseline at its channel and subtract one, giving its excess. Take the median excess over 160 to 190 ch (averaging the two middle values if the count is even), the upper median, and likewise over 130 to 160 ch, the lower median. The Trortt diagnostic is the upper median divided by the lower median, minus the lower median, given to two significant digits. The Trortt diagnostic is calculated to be 0.11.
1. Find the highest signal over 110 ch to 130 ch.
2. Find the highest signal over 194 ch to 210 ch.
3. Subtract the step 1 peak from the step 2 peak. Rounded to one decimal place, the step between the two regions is 0.3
